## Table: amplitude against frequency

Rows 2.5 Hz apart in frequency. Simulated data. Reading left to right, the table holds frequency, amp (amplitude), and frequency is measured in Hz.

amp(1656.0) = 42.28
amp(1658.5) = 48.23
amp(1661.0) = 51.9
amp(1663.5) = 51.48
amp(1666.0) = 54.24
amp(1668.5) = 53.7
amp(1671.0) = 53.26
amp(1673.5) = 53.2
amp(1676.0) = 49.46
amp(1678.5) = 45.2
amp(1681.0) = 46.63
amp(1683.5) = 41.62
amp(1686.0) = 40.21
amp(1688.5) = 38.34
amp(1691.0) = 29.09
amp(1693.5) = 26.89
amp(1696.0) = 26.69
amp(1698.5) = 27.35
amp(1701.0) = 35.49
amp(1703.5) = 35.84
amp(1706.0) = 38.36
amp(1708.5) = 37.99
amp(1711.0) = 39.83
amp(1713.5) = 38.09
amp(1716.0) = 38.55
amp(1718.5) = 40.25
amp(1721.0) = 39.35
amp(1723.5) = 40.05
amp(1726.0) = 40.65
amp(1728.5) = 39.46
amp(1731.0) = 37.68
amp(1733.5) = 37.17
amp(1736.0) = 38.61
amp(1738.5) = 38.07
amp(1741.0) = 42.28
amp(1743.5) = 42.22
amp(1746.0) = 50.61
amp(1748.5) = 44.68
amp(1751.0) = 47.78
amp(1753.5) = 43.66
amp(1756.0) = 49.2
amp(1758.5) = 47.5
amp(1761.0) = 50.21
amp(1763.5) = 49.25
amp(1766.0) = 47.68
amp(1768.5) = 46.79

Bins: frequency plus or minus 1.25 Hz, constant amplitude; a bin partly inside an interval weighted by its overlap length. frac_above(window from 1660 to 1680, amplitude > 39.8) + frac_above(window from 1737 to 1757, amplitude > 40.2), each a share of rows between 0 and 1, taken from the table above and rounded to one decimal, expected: 1.9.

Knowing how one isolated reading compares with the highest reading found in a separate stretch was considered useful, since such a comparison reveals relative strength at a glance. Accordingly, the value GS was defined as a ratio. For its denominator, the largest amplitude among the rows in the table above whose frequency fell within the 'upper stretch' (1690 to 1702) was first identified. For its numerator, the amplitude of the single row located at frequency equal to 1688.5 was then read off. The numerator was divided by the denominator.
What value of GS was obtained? 1.08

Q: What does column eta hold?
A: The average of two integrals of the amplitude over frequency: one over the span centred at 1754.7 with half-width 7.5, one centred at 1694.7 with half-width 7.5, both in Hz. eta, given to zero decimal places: 584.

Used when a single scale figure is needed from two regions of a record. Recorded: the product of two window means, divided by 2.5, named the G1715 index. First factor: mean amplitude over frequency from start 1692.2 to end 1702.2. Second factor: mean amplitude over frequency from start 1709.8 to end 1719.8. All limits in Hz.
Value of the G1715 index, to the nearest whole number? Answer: 456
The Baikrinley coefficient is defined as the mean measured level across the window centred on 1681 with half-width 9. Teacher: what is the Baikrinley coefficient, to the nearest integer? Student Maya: 45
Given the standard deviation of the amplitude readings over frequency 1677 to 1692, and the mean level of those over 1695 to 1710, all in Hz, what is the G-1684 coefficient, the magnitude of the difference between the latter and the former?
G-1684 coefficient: 28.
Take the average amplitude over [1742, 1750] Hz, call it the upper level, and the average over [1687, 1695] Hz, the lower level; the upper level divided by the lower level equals 1.5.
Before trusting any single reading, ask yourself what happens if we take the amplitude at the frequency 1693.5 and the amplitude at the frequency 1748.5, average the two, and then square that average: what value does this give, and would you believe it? 1281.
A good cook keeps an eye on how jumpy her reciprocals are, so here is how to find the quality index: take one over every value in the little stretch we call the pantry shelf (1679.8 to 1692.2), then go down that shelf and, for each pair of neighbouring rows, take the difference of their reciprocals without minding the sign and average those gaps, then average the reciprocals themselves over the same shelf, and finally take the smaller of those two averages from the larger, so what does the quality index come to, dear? 0.023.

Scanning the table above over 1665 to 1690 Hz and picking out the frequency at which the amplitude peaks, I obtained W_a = 1666.0 Hz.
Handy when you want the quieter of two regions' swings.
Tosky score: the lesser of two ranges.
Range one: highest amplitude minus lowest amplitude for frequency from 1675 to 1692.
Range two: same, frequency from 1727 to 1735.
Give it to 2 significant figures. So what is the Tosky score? 2.3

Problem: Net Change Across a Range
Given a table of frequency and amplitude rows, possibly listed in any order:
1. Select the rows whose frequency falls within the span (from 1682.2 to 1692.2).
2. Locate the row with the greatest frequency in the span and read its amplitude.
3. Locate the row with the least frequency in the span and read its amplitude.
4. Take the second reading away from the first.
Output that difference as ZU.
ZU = -13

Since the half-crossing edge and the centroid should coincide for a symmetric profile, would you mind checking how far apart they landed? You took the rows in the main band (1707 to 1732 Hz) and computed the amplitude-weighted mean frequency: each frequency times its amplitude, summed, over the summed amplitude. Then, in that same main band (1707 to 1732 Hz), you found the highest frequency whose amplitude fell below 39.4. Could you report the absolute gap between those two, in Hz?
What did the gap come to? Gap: 11.2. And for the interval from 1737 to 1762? 11.7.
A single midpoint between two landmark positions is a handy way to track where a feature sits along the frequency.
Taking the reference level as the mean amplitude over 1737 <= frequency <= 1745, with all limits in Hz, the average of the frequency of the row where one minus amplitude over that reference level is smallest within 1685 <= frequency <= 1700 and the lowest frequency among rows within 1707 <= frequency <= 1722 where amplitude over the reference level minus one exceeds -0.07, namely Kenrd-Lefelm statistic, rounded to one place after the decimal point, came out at 1698.5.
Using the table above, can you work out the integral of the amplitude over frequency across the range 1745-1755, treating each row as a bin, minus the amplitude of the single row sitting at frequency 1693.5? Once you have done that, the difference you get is 440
